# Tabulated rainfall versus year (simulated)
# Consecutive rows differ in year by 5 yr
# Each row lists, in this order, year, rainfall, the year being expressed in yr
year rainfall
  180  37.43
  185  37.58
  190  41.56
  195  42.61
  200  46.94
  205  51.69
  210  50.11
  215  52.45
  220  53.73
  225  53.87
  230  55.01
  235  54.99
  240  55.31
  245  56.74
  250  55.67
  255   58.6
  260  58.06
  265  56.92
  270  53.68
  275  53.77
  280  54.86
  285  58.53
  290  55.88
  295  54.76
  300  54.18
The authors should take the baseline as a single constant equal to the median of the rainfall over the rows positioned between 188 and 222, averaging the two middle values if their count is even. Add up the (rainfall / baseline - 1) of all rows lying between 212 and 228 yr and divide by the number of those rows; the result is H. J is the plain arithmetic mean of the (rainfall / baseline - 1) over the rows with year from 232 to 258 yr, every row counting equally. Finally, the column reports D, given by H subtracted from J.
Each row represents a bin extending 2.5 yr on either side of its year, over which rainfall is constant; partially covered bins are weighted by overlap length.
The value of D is 0.06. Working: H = 0.06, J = 0.123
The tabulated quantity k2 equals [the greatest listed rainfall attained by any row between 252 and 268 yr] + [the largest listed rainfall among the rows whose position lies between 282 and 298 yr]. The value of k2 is 117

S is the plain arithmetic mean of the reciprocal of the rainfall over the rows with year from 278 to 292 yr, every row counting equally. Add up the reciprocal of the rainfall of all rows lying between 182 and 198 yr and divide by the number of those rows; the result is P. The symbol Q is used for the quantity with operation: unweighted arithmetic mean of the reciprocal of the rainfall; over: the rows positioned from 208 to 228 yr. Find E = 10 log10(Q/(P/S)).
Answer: -18.6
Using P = 0.0247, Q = 0.0190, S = 0.0177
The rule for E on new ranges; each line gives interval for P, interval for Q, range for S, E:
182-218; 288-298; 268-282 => -18.2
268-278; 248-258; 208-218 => -17.4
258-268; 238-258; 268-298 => -17.3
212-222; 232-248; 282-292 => -17.8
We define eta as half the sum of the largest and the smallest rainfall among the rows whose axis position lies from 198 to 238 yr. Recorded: 51.0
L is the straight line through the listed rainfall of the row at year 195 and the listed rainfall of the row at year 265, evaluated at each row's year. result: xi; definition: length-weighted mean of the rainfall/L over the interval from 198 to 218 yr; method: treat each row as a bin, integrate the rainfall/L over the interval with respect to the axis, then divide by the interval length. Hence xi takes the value 1.11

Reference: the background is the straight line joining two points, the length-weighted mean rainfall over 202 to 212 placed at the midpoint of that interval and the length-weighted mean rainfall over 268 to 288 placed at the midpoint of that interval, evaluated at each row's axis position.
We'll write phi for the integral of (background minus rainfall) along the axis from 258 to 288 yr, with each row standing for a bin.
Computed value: -30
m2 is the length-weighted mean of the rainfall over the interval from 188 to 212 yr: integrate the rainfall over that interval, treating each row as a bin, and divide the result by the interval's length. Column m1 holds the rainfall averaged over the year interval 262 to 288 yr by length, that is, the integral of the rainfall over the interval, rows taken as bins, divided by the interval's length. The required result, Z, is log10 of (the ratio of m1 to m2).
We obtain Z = 0.08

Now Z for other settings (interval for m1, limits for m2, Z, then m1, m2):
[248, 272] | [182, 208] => 0.11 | 56.7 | 44.1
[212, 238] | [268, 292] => -0.01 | 54.0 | 55.4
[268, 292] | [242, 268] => -0.01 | 55.4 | 57.1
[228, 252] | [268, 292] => 0.00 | 55.6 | 55.4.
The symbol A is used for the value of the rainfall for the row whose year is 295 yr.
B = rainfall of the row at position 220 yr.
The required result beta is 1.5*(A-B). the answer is 2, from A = 54.76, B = 53.73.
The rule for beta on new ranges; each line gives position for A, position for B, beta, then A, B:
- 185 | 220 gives -24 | 37.58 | 53.73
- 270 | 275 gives 0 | 53.68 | 53.77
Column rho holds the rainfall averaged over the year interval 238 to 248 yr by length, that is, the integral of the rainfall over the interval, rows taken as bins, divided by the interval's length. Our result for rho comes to 56.0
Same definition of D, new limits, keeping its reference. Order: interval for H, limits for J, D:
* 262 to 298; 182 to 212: -0.21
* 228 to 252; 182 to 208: -0.23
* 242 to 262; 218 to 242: -0.05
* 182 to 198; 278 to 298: 0.31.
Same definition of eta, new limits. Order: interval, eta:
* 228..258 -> 56.8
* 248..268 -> 57.1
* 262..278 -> 55.3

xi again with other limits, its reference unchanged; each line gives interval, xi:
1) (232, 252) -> 1.07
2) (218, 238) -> 1.10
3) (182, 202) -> 1.00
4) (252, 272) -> 1.01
